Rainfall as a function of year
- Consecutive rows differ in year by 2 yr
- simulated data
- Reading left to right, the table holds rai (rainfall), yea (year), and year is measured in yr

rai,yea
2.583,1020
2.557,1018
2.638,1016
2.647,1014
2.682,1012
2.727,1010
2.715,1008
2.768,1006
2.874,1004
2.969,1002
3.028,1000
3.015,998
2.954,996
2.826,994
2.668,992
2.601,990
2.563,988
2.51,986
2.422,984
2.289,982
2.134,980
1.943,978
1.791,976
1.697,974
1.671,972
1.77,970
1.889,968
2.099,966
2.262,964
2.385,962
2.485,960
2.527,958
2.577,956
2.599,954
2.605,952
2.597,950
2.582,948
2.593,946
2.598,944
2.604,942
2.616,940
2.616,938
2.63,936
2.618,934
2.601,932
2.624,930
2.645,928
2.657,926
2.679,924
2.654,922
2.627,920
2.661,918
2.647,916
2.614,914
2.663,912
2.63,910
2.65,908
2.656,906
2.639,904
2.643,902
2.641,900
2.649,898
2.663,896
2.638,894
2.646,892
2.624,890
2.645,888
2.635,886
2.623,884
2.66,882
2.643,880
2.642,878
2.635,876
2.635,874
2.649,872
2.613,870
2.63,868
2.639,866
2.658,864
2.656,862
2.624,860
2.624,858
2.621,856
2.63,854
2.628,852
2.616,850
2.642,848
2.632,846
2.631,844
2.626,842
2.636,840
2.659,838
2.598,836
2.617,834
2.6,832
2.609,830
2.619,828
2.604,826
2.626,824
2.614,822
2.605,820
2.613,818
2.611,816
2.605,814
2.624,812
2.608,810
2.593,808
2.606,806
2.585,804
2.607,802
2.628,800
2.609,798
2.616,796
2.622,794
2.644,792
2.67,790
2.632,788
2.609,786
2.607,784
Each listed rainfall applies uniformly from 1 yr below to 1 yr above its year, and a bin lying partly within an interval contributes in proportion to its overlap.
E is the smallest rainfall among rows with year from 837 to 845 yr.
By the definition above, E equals 2.626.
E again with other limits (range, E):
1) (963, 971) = 1.77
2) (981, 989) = 2.289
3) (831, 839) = 2.598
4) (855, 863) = 2.621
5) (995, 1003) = 2.954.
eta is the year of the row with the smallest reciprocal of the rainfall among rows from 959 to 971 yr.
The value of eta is 960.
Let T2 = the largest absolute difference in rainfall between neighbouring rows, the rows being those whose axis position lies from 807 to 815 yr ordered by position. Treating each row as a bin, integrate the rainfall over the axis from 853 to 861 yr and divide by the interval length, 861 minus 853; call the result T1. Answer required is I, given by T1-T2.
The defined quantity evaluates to 2.61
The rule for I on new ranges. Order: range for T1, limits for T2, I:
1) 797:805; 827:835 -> 2.59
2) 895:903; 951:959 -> 2.60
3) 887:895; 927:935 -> 2.62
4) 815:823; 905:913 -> 2.58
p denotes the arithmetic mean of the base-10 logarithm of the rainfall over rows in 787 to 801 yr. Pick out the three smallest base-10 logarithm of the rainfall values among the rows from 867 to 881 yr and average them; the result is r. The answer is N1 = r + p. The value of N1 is 0.839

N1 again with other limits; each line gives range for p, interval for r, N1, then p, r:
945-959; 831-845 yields 0.828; 0.412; 0.416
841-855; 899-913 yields 0.841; 0.420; 0.421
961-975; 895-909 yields 0.712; 0.290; 0.422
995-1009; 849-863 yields 0.881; 0.463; 0.418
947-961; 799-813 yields 0.824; 0.409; 0.414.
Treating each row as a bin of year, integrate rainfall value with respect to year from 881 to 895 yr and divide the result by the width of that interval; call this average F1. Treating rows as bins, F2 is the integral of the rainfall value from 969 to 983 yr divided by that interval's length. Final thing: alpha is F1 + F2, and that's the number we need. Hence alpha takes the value 4.54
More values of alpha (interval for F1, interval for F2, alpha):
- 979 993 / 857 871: 5.09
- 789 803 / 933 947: 5.24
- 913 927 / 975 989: 4.88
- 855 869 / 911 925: 5.29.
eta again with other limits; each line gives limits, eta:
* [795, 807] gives 800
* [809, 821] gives 812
